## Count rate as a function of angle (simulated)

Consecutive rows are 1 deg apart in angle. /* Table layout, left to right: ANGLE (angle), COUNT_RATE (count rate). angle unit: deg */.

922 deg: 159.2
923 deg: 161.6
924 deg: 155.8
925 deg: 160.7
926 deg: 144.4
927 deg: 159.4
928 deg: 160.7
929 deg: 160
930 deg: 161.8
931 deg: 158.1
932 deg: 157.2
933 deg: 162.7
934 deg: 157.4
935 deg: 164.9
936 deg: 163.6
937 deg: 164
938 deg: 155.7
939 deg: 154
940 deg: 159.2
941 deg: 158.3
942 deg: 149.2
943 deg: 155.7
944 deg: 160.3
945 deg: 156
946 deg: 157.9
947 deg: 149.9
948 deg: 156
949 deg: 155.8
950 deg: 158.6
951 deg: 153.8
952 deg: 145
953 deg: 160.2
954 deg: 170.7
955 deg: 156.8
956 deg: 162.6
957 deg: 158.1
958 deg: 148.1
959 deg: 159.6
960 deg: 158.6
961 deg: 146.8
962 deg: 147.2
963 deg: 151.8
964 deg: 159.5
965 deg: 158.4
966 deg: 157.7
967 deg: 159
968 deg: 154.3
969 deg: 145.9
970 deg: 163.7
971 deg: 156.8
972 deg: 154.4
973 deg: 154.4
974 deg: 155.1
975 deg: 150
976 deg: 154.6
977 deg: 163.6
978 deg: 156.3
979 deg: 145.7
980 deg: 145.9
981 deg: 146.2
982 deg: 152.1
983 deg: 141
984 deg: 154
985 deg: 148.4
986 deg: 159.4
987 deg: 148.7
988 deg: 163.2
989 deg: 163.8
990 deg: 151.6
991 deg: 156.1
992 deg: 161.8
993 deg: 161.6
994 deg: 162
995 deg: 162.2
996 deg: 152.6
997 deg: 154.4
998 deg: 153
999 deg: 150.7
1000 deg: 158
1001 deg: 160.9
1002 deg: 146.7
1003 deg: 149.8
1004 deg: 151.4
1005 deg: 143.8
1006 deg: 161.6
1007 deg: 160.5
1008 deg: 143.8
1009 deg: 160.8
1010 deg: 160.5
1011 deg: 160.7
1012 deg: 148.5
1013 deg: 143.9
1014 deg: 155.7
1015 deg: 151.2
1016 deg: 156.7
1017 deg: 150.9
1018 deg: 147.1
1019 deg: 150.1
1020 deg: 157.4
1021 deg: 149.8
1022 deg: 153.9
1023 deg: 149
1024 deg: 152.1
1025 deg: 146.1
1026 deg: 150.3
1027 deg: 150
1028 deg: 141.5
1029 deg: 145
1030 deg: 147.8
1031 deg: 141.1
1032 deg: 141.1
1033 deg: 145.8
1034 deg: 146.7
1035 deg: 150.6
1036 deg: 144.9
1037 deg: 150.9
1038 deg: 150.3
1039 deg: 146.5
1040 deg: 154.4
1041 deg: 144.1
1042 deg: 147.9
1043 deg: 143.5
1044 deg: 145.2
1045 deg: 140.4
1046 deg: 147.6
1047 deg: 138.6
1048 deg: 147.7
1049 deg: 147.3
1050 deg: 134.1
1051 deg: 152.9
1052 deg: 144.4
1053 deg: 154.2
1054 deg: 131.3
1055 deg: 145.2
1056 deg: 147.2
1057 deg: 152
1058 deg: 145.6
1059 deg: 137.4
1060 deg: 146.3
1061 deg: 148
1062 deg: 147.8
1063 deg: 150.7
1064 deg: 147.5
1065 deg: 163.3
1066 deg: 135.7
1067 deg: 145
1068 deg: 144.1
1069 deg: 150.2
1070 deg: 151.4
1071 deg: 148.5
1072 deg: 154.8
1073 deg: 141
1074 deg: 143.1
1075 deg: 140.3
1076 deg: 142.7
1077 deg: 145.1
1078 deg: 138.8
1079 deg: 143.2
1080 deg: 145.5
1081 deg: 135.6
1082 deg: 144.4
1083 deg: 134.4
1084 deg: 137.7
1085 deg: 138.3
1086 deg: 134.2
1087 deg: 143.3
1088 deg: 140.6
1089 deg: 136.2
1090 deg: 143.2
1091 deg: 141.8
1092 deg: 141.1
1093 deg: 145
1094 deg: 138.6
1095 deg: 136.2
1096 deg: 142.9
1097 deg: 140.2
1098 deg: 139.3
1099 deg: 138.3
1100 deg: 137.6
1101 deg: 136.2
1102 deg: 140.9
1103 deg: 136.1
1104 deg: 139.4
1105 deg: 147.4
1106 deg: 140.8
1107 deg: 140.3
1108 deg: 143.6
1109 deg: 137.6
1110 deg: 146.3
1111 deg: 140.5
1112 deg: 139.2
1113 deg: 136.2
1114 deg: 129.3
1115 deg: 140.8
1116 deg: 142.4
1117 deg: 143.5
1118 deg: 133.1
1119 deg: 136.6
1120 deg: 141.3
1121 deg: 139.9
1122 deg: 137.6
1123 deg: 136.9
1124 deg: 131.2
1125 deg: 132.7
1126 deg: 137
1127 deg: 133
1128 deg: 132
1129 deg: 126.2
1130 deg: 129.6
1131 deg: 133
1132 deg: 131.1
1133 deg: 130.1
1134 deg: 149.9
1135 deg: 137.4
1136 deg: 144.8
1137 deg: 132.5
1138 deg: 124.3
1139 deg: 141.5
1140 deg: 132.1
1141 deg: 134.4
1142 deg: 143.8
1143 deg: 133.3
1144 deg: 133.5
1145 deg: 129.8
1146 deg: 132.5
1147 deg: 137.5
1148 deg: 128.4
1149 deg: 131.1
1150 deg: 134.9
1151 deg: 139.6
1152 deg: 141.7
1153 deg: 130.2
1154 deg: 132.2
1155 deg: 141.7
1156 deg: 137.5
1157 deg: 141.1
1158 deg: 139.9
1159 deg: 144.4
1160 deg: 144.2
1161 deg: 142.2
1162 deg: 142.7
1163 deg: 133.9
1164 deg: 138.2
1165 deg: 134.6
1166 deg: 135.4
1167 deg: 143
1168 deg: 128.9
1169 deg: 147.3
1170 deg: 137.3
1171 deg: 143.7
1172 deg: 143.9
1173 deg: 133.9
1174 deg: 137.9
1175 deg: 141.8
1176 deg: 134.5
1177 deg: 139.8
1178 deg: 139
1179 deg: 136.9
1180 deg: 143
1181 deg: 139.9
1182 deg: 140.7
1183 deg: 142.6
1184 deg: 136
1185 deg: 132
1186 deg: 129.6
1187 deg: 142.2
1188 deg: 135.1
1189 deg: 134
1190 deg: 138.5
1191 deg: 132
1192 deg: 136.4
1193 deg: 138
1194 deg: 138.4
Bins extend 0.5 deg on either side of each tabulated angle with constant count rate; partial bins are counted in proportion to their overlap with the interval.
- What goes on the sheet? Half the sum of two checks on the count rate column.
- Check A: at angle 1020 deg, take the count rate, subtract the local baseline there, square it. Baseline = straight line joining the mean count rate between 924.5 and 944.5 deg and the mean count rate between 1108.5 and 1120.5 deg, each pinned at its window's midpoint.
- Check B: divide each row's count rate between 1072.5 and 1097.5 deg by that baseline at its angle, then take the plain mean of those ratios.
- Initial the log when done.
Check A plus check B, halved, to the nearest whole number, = 35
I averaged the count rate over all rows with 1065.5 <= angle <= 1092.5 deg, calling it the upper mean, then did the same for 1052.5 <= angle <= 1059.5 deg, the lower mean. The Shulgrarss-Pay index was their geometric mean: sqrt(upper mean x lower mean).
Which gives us 143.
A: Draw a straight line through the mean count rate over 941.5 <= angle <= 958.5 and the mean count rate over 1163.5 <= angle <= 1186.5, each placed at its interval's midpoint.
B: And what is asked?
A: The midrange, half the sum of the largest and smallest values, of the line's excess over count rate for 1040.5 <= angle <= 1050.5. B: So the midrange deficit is 7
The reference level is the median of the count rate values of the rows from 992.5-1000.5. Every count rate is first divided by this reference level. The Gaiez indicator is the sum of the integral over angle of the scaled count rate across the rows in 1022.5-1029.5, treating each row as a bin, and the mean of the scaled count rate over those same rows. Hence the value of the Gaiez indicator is 8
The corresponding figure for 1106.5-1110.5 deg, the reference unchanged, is 5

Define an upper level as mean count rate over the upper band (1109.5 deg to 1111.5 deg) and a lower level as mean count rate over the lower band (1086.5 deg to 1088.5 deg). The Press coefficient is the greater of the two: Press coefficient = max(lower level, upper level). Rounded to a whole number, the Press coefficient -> 143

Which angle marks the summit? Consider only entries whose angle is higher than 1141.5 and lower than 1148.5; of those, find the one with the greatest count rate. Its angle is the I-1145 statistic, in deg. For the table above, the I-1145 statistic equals 1142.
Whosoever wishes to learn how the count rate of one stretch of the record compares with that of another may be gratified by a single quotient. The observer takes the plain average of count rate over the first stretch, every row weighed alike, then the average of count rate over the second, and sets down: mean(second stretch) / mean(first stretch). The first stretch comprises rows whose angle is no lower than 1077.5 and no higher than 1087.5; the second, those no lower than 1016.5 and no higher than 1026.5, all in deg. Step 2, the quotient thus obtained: 1.08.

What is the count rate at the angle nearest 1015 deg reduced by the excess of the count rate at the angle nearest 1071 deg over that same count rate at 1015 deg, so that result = 154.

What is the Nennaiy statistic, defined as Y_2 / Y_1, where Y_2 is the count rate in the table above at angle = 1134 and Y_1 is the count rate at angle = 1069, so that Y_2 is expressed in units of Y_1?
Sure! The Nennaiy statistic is 1.00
